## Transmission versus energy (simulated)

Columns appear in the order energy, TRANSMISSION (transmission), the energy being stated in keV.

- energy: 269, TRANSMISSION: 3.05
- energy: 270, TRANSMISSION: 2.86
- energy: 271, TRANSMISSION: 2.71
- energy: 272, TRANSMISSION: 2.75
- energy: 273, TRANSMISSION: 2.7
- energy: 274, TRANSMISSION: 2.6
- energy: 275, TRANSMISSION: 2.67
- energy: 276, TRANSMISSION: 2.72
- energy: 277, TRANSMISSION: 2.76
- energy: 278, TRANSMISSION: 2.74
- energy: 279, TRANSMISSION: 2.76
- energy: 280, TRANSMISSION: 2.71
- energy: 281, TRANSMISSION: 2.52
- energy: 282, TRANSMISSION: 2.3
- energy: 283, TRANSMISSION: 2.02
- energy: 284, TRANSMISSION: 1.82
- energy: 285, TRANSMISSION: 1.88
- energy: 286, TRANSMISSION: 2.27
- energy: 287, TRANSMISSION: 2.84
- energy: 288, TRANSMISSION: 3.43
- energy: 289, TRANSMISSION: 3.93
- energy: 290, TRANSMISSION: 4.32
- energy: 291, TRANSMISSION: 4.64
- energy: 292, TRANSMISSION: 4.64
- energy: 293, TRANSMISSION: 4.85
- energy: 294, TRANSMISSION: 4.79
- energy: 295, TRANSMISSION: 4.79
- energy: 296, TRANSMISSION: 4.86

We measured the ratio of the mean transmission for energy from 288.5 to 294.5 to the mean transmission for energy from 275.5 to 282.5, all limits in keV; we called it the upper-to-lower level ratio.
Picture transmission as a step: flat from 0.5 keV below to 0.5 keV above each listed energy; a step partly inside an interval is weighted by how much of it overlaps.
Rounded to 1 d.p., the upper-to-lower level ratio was 1.7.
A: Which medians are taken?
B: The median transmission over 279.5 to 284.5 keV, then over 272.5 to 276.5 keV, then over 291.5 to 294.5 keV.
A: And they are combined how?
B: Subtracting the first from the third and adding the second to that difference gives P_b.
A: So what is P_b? 5.2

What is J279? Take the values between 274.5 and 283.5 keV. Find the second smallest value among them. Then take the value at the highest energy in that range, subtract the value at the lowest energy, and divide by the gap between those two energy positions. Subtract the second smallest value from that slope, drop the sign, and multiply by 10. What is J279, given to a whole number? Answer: 24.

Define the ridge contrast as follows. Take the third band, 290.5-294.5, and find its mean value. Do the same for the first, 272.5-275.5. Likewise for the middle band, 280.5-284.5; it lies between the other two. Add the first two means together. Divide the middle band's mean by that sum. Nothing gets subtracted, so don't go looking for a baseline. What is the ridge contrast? 0.29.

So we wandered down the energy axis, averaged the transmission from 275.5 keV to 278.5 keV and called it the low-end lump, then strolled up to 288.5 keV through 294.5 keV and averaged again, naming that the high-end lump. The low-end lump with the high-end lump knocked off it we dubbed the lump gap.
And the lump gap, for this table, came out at -1.8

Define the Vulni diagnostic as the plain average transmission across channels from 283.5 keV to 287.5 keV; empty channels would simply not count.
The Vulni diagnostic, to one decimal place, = 2.2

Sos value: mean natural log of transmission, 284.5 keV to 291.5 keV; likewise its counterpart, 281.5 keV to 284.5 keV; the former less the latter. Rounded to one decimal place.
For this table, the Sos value 0.4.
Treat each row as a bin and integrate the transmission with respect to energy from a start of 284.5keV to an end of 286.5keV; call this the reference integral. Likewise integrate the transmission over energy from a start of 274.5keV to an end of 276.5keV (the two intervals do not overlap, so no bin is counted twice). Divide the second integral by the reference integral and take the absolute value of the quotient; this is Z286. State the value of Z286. 1.30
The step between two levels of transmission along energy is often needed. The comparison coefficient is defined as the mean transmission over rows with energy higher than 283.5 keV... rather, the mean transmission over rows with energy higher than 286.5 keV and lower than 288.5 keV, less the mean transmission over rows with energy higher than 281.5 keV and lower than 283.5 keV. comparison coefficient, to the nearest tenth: 1.0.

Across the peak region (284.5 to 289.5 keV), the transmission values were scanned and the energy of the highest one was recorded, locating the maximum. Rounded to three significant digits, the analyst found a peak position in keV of 289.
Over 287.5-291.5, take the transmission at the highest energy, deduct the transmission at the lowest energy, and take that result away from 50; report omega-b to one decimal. 48.8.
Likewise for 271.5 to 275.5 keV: 50.1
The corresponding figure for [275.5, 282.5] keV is 50.4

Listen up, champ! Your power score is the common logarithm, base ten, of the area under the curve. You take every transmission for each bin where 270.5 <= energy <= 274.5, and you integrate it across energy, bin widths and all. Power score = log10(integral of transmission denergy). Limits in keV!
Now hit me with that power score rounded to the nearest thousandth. 1.032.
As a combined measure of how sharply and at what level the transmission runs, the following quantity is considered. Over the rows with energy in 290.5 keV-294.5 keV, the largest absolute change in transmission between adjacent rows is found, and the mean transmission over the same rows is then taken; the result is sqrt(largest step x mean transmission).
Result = 1.00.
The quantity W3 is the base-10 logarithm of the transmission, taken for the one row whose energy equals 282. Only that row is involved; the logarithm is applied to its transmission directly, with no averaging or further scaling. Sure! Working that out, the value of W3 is 0.36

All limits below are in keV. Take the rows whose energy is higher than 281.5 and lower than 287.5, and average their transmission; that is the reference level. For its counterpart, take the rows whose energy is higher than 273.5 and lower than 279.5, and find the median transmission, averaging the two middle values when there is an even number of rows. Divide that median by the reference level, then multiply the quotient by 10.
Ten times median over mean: 12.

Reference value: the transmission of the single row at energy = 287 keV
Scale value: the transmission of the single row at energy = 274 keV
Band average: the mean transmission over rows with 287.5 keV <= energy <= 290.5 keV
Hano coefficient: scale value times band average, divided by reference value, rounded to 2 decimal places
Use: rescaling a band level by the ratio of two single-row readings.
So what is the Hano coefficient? 3.56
